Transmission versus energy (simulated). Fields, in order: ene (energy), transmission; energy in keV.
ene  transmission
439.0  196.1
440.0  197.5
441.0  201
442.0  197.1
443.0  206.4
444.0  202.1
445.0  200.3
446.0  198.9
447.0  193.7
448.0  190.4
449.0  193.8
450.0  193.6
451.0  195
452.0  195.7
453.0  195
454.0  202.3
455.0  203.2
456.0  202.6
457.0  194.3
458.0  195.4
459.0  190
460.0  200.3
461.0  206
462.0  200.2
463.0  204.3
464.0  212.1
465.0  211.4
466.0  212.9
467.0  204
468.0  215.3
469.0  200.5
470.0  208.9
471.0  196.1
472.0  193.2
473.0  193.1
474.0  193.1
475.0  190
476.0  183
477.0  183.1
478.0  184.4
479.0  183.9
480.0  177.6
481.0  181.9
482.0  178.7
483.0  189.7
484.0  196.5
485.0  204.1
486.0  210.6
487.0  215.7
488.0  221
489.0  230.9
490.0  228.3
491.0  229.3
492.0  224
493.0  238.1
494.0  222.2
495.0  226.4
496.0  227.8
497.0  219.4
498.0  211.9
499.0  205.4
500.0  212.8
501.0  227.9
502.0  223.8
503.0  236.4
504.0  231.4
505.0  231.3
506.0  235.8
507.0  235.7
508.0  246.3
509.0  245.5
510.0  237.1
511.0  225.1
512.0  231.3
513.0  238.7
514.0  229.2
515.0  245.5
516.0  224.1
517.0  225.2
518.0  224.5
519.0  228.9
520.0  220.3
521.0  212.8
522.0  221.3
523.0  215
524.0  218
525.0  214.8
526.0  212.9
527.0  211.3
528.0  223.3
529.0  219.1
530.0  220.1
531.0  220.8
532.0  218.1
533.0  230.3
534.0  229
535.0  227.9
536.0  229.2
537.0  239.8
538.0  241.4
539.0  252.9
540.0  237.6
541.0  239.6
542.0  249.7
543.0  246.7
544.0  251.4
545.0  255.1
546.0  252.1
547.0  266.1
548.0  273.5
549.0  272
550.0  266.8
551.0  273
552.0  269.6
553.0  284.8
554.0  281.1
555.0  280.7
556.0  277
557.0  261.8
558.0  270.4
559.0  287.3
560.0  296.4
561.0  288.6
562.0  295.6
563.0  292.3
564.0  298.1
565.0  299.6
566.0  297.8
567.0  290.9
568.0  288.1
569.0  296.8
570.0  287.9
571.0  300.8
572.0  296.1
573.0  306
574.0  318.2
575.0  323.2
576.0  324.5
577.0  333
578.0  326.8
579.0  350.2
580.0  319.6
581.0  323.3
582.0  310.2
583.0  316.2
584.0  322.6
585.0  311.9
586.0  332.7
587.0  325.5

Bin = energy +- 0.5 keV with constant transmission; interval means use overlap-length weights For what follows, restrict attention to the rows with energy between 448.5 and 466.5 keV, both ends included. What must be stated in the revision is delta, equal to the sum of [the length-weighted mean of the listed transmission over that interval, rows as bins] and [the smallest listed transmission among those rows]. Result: 390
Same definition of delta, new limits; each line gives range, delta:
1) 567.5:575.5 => 590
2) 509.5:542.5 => 439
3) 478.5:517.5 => 398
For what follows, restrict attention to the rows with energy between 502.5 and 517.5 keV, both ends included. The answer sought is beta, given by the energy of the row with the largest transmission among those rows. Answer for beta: 508.0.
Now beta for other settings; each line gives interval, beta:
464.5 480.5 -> 468.0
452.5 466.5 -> 466.0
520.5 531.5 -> 528.0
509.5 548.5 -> 548.0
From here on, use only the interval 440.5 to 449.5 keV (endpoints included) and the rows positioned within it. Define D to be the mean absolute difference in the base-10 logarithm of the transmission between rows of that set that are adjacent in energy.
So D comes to 0.009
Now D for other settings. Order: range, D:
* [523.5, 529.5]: 0.009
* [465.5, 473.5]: 0.018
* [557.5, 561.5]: 0.017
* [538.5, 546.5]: 0.011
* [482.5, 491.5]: 0.012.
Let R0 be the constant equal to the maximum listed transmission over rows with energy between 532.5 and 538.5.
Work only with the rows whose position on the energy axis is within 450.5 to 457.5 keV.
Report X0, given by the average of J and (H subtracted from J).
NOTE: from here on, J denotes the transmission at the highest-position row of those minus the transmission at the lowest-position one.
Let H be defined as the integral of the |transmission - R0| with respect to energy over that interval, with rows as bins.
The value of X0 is -152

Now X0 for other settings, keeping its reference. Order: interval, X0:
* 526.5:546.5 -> -85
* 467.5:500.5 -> -597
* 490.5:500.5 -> -115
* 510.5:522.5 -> -93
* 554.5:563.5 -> -177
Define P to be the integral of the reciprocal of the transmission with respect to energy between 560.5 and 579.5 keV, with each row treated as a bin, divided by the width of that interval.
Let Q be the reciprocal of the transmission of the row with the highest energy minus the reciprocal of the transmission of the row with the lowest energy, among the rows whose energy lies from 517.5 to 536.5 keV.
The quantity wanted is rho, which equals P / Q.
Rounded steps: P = 0.0033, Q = -0.0001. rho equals -36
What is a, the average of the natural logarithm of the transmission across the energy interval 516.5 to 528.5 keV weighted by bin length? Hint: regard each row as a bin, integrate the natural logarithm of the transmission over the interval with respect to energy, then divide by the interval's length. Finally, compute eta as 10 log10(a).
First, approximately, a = 5.39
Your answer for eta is 7.31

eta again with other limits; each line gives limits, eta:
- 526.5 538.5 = 7.34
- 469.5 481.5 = 7.19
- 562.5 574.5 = 7.56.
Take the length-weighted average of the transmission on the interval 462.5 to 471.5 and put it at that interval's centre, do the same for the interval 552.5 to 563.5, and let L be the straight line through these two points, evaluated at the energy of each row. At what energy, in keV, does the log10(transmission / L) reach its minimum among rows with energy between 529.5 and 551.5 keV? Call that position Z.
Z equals 532.0 keV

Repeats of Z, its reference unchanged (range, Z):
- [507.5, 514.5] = 511.0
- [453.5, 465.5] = 459.0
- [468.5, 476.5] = 476.0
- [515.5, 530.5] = 527.0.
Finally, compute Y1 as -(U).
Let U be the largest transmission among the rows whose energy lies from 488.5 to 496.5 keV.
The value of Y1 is -238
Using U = 238.1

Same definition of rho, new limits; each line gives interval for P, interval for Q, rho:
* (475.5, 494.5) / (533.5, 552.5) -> -8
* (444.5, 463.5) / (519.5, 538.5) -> -13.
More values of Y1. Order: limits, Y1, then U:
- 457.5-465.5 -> -212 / 212.1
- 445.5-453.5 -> -199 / 198.9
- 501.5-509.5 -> -246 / 246.3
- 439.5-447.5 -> -206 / 206.4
